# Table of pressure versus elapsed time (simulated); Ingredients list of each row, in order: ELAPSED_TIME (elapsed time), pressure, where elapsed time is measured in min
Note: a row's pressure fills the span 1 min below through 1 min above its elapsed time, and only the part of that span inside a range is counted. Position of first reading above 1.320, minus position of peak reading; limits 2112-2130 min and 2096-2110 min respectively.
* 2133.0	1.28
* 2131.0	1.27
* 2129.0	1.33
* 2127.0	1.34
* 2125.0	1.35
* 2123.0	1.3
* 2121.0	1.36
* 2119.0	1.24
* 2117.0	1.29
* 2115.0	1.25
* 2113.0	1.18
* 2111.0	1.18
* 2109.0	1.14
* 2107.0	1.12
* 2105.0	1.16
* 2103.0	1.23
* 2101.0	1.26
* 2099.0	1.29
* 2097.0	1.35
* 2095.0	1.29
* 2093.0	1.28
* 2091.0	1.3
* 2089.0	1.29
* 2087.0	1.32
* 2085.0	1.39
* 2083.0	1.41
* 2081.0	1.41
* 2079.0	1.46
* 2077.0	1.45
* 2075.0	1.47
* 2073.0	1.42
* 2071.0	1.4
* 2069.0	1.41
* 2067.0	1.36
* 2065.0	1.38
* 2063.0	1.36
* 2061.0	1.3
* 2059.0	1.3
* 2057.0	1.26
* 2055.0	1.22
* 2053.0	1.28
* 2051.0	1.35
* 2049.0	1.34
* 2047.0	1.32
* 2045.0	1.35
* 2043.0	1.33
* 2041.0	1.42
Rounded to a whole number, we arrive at 24 min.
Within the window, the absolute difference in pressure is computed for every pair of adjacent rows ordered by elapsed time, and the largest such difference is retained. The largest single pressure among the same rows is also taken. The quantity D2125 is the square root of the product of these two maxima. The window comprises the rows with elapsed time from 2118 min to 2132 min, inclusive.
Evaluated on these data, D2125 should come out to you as 0.404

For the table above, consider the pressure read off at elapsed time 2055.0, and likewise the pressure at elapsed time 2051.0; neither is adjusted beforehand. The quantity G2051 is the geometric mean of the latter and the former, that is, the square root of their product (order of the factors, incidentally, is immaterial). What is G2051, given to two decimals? 1.28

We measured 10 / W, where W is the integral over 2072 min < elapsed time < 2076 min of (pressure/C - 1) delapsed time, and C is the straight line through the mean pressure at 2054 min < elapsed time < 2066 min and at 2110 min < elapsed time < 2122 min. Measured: 21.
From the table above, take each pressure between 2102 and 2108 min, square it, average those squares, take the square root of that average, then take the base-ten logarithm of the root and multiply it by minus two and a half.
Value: -0.17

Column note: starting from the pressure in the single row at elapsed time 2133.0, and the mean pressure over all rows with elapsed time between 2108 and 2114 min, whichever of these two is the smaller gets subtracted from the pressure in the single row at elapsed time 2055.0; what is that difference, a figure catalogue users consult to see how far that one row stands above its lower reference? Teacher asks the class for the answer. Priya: 0.053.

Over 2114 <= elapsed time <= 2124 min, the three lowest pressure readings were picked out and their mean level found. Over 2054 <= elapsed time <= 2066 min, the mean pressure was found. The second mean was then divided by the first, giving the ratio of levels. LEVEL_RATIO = 1.03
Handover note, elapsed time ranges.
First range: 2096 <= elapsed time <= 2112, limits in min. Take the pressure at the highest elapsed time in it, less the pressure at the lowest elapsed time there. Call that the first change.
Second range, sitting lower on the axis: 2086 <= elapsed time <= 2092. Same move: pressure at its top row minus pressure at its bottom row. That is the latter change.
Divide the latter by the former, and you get 0.1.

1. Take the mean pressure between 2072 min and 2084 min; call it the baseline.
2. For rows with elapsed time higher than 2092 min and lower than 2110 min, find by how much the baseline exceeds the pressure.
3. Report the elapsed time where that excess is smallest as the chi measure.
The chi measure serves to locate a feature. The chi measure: 2097.0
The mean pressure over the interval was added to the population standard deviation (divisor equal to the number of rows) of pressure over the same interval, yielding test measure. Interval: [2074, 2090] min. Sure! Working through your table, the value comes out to 1.46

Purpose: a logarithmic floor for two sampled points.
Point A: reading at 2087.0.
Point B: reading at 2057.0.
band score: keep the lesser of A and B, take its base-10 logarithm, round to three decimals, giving 0.100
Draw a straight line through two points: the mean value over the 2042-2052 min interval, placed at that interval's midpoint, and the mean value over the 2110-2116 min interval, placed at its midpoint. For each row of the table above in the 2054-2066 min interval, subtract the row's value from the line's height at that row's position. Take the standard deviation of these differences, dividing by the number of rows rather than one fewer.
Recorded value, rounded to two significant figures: 0.062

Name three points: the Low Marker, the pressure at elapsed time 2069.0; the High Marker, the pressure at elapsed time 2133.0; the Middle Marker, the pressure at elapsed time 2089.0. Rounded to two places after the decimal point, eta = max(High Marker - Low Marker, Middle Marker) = 1.29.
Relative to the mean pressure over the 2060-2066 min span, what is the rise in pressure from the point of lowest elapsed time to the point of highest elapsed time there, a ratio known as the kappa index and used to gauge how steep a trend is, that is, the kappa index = 0.06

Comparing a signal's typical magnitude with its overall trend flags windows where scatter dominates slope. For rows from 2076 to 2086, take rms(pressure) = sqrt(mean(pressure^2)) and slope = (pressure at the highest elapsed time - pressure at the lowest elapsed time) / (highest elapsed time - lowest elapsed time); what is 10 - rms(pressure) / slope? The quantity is 200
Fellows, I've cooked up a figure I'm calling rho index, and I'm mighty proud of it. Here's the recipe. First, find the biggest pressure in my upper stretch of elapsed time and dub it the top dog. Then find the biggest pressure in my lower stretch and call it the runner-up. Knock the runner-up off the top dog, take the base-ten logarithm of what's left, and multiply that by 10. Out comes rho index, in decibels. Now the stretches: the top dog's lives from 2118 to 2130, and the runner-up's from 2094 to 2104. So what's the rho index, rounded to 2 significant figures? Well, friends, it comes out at -20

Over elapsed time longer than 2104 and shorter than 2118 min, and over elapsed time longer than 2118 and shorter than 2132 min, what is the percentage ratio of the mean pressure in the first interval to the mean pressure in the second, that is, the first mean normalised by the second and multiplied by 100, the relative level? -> 91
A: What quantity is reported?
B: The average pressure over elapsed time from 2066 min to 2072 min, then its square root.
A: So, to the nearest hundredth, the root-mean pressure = 1.18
